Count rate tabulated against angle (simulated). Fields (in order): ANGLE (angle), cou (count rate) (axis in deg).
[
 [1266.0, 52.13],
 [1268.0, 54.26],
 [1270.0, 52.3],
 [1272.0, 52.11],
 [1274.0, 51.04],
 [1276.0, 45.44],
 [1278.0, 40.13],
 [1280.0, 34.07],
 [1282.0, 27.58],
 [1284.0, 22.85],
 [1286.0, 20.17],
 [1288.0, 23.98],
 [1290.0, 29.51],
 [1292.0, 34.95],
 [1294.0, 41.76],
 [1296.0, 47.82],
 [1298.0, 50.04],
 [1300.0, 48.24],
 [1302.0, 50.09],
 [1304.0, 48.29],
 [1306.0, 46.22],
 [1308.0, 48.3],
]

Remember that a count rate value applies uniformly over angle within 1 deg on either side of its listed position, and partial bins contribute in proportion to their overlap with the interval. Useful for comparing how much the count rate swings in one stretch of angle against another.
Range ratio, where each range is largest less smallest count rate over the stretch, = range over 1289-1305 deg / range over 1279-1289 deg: 1.48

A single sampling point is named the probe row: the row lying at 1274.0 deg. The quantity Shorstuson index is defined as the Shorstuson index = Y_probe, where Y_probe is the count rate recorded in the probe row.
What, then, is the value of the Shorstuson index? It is 51.04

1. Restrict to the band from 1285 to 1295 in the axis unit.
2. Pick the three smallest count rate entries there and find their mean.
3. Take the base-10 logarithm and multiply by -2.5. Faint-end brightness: -3.5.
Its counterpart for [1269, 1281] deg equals -4.0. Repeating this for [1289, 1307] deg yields -3.9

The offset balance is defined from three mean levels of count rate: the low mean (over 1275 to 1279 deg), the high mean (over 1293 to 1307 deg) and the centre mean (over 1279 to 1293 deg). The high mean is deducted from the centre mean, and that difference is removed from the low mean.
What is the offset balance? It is 62.7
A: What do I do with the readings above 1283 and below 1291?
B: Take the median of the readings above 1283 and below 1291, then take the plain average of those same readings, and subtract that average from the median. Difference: -1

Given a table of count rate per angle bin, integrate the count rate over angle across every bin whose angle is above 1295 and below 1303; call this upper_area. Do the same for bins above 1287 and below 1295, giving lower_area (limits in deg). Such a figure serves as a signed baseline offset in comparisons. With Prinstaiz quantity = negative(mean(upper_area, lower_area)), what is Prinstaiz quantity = -326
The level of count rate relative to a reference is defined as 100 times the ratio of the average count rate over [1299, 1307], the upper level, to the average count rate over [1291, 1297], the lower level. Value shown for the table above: 116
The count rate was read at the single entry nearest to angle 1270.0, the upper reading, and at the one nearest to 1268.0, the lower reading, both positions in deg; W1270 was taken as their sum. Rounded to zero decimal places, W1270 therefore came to 107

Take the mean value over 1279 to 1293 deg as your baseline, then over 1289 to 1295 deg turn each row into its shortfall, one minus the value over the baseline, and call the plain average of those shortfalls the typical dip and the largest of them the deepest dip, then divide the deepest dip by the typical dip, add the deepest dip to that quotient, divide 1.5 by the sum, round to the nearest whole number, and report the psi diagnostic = 9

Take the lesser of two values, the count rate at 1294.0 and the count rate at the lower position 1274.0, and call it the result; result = 41.8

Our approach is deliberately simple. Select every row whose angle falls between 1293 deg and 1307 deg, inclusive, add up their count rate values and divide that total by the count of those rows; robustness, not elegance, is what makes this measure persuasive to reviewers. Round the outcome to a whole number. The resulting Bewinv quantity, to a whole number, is 47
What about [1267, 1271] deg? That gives 53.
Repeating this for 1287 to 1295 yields 33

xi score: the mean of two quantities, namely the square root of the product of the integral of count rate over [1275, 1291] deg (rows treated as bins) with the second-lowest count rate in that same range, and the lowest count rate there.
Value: 63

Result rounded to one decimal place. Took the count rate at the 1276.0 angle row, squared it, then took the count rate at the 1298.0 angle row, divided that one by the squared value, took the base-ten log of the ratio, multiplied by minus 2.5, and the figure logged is 4.0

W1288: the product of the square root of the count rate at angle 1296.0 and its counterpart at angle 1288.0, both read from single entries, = 34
